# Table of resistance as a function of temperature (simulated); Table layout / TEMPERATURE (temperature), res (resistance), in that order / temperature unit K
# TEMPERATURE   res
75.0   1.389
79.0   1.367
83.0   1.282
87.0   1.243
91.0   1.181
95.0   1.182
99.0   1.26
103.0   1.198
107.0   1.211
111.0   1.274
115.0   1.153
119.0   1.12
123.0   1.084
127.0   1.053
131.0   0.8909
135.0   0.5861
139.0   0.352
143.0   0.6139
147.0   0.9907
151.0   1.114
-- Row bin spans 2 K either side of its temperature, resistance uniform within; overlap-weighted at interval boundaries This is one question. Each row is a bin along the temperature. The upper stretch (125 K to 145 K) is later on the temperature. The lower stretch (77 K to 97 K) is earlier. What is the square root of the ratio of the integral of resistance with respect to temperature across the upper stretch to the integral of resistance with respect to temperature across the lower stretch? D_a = 0.75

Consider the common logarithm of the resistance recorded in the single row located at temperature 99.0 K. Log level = 0.10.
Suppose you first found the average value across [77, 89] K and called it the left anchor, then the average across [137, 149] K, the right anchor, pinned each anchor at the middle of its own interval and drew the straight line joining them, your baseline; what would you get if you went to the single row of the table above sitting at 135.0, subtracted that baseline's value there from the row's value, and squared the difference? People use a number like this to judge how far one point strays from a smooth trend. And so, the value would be 0.023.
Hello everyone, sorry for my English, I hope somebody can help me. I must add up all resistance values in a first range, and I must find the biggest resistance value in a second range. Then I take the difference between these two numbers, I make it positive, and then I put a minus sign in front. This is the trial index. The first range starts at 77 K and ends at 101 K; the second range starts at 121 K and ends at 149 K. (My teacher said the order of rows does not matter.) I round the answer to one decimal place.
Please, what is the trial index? -6.4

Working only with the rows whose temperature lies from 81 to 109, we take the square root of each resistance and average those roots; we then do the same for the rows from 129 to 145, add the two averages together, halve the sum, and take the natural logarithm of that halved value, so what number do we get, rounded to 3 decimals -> -0.063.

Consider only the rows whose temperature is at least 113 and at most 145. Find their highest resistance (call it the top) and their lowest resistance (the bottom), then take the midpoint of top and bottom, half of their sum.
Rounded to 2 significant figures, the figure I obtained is 0.75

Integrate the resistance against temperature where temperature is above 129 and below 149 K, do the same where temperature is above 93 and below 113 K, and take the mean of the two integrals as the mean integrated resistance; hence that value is 19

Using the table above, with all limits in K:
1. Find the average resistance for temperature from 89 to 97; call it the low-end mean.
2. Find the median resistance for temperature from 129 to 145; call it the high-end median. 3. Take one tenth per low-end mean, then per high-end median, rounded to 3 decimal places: 0.141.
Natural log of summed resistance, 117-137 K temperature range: 1.6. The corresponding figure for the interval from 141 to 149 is 0.5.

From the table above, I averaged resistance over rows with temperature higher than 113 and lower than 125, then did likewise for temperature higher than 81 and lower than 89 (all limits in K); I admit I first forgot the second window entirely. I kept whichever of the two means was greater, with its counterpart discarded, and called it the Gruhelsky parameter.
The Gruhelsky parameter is 1.26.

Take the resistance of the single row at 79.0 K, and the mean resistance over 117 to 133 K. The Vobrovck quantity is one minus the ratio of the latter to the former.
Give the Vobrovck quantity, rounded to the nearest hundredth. 0.24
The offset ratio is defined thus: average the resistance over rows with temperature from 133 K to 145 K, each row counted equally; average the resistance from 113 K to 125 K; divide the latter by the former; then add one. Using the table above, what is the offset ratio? 3.2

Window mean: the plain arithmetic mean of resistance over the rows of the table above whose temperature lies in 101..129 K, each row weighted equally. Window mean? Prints 1.2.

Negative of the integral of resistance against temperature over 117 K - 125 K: -8.8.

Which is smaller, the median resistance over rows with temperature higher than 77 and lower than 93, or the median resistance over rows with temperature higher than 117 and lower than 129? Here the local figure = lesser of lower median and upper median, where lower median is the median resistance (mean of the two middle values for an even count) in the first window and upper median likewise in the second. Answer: 1.1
